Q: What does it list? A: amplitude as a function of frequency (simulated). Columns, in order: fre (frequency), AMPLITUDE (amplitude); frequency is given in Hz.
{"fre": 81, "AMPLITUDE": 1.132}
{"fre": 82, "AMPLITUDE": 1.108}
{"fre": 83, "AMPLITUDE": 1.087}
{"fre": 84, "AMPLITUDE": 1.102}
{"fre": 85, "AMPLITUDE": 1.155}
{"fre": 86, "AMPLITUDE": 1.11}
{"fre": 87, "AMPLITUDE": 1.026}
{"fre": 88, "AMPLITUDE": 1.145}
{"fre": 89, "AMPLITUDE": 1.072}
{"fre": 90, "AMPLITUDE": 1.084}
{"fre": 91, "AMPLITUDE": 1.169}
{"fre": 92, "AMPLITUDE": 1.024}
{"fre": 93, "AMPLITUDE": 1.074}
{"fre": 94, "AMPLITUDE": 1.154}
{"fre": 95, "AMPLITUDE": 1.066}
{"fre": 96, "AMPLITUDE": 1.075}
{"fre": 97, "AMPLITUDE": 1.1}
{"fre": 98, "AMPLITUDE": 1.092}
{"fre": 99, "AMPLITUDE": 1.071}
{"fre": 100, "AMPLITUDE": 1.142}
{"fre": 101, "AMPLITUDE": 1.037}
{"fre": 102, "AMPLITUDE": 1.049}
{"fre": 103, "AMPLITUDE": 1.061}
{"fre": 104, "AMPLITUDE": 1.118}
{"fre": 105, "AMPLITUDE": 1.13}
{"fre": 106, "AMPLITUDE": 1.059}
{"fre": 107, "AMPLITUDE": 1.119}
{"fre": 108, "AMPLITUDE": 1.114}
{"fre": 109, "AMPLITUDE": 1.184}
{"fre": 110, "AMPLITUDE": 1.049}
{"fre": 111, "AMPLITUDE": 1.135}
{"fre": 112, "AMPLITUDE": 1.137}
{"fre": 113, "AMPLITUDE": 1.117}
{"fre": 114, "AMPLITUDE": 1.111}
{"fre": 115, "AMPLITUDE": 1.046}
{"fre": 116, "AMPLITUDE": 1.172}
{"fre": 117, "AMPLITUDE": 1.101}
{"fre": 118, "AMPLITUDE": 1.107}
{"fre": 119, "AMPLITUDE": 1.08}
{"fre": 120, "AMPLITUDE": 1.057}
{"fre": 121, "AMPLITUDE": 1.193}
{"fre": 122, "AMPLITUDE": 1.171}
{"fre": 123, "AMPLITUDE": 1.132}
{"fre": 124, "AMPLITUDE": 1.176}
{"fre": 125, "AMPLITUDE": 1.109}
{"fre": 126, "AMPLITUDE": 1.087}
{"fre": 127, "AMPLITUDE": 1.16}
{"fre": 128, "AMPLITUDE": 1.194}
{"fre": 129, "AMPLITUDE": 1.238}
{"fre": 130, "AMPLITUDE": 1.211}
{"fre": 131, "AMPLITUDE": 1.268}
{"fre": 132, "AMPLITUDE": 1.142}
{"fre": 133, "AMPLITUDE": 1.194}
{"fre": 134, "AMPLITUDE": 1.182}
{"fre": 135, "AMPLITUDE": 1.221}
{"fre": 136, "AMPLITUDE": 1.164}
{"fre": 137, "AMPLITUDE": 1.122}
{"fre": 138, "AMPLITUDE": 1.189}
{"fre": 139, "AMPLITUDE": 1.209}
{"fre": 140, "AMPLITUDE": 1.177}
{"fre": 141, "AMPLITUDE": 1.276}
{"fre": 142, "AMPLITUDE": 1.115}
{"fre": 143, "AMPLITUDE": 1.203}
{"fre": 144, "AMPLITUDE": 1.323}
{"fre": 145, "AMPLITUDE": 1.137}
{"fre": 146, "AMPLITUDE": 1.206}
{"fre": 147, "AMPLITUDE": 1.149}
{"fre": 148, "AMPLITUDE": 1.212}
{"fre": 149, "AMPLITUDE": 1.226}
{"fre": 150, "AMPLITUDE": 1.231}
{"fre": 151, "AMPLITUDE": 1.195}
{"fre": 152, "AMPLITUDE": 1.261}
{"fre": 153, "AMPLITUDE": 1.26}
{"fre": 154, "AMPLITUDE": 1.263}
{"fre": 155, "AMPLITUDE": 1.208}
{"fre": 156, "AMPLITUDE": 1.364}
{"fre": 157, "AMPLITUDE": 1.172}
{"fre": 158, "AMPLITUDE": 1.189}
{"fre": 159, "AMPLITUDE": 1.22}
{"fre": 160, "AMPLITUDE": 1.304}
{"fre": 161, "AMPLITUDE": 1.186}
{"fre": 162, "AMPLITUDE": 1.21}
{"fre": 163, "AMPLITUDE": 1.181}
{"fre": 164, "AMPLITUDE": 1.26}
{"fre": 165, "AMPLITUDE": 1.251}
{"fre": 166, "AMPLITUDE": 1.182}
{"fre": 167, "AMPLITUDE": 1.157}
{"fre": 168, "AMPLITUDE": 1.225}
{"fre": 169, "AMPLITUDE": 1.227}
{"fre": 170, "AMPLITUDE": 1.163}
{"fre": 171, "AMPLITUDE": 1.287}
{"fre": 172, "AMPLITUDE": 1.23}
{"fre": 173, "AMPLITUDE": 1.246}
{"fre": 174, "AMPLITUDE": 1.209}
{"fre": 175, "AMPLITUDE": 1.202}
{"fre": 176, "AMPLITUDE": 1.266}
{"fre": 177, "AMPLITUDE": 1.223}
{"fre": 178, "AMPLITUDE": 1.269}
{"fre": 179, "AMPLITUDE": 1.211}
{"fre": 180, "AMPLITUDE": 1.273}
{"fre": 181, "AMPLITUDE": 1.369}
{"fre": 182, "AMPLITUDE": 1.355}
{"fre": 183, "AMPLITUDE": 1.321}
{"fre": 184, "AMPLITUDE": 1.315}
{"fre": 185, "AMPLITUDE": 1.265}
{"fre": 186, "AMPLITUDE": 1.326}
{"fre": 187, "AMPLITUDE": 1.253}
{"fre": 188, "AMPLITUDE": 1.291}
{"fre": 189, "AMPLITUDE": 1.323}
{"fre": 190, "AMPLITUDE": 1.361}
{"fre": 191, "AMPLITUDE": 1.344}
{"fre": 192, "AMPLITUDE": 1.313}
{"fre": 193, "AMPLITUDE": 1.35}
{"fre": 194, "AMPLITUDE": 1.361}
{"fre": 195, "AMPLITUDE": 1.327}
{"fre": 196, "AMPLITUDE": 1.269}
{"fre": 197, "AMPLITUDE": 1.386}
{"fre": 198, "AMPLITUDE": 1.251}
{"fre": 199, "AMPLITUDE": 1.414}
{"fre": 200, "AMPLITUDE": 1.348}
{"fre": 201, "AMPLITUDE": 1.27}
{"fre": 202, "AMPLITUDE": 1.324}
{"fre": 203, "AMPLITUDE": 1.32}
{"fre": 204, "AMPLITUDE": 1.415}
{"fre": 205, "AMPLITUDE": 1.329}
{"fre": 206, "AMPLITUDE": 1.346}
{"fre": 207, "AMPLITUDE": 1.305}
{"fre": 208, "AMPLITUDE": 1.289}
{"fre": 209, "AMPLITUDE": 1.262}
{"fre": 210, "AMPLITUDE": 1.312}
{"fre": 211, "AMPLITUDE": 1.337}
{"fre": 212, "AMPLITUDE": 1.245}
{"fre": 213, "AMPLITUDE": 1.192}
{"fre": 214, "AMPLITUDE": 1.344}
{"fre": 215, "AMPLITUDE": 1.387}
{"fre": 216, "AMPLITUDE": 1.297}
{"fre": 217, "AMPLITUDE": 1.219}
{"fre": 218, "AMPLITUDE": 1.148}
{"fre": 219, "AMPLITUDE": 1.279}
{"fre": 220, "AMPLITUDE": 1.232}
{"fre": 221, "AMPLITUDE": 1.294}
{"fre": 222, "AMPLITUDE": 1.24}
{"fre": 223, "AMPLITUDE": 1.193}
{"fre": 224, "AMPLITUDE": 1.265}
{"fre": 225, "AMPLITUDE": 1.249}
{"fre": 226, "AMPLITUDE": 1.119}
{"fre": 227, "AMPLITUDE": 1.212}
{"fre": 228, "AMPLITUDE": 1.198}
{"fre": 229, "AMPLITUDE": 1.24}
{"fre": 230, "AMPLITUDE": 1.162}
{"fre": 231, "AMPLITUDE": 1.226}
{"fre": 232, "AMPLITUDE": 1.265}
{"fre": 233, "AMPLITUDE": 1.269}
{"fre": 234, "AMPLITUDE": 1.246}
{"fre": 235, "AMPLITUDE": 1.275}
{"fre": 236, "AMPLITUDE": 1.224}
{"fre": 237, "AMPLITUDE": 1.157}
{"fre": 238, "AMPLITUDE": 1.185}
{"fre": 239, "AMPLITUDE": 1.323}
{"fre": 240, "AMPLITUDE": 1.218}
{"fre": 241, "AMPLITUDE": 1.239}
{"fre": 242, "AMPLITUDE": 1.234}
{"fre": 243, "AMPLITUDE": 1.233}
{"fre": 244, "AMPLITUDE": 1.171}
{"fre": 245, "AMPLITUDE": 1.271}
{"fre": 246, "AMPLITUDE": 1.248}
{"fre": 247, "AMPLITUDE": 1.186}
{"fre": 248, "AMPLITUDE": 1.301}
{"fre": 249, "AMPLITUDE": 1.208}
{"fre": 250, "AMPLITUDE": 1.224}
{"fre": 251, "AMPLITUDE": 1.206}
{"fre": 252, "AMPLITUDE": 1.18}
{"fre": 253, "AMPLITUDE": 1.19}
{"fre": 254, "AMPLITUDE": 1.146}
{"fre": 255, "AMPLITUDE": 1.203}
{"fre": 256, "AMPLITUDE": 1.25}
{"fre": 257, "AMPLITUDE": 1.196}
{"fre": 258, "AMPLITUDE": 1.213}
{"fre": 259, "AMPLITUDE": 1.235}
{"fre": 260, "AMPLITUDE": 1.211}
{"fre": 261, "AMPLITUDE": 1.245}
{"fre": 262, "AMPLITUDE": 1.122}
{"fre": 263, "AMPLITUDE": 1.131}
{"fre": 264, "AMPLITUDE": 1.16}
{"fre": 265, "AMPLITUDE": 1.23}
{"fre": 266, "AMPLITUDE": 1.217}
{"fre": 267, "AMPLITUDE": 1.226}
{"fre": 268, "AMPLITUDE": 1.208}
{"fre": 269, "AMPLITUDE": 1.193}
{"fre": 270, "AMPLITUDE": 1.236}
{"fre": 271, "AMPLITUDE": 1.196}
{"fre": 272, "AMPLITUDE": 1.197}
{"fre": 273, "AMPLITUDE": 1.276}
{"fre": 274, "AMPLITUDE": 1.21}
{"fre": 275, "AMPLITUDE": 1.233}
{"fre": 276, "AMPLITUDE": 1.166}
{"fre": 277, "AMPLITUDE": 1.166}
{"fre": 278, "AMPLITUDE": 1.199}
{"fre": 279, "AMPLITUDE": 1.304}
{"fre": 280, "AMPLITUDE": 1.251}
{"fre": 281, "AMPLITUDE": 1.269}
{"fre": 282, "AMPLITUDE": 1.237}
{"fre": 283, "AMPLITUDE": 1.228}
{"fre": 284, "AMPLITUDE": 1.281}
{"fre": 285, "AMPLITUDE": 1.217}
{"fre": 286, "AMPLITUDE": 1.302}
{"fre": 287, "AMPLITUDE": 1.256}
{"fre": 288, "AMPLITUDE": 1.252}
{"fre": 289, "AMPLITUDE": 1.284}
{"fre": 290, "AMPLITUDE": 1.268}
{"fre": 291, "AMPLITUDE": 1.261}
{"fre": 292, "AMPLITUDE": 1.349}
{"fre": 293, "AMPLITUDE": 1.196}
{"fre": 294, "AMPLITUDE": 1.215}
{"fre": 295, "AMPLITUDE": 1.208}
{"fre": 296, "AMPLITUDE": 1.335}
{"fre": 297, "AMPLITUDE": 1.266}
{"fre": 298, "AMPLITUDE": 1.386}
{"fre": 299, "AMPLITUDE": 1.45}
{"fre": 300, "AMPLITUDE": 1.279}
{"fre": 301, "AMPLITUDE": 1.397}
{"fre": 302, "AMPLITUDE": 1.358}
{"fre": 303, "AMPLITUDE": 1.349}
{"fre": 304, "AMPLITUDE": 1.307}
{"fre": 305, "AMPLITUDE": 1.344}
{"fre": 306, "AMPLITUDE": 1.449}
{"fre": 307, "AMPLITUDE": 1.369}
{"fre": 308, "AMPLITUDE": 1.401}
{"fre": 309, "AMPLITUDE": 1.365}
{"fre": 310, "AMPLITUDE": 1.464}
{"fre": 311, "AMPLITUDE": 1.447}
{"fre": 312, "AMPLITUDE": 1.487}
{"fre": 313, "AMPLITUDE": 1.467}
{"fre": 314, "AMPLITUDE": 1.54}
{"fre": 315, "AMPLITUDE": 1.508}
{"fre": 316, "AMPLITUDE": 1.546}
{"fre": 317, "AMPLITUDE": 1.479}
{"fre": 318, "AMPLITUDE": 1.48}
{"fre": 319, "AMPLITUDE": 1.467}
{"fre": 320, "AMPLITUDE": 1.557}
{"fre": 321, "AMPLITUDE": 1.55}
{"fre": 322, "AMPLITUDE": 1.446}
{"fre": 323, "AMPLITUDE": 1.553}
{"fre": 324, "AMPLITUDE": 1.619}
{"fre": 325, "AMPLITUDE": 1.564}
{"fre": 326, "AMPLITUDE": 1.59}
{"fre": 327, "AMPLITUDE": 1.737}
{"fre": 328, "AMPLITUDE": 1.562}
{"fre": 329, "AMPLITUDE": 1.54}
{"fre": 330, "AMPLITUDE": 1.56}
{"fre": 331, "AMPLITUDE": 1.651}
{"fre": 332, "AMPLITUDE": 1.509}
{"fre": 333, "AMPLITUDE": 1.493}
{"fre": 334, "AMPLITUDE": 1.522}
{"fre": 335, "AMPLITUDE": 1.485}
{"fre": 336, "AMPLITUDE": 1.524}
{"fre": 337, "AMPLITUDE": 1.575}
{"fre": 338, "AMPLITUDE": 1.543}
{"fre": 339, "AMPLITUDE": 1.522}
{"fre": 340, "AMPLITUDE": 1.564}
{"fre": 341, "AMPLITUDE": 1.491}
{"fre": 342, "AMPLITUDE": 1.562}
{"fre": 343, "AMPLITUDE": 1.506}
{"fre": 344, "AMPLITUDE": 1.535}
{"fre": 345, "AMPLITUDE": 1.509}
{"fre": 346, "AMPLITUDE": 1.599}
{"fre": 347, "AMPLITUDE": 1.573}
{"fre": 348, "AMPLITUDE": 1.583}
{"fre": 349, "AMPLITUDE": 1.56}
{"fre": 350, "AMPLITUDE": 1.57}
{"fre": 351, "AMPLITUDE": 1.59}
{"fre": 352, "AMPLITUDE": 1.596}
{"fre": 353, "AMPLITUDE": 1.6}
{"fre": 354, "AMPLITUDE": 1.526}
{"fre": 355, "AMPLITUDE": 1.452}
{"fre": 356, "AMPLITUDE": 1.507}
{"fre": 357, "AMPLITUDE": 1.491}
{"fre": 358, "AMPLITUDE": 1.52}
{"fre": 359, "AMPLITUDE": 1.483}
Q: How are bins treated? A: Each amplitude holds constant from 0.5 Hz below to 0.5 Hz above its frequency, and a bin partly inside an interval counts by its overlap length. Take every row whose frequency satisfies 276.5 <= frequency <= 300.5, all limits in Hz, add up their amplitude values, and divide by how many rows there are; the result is 1.27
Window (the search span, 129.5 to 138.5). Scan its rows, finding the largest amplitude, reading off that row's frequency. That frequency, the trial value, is 131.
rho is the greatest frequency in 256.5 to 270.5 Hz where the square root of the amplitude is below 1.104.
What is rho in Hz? 269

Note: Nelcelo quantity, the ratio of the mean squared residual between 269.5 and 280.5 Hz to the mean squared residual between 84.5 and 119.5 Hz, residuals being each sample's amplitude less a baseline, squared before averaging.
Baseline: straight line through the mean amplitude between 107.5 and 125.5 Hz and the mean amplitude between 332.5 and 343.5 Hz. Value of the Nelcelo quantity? 19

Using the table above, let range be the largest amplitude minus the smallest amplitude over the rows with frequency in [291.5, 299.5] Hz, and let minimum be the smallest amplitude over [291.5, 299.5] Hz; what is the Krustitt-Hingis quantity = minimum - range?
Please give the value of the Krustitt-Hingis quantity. 0.94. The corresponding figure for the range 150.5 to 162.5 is 0.98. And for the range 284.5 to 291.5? 1.13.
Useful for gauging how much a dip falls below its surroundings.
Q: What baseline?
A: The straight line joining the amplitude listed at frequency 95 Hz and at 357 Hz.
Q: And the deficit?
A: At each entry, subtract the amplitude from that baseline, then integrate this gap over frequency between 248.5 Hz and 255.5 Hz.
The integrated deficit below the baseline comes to 0.89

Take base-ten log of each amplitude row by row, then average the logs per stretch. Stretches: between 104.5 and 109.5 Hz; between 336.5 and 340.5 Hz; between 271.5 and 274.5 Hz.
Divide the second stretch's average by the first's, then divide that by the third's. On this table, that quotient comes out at 43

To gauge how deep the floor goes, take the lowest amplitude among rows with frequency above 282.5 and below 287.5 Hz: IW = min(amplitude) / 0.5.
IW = 2.43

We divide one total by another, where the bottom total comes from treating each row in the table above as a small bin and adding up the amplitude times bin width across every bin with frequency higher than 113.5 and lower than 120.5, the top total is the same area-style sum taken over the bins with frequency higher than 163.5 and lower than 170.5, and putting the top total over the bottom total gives 1.10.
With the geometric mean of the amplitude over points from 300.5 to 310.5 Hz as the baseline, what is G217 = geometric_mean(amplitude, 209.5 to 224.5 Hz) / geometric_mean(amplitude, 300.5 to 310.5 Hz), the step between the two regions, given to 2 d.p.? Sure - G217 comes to 0.92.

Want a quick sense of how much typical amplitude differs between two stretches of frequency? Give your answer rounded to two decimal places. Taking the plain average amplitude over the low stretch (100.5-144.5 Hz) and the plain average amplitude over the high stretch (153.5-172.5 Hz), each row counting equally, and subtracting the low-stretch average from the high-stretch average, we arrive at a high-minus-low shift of 0.08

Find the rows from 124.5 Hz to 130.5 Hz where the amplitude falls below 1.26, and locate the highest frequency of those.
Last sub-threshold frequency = 130 Hz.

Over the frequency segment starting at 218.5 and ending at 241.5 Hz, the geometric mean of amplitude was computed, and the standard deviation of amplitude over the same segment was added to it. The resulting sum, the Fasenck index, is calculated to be 1.28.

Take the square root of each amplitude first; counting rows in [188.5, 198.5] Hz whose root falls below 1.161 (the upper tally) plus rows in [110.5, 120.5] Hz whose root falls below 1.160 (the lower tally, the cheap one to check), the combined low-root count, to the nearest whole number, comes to 16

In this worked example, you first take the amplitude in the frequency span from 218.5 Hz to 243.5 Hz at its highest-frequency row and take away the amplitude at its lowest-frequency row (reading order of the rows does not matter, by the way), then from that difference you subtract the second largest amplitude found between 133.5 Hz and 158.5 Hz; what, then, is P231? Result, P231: -1.37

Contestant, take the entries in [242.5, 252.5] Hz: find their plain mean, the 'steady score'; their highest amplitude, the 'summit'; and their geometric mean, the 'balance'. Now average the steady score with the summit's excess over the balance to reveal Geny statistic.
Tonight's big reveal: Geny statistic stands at 0.65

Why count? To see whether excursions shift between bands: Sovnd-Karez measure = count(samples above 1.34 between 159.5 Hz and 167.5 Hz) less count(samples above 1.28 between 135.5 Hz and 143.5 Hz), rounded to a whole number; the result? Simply 0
